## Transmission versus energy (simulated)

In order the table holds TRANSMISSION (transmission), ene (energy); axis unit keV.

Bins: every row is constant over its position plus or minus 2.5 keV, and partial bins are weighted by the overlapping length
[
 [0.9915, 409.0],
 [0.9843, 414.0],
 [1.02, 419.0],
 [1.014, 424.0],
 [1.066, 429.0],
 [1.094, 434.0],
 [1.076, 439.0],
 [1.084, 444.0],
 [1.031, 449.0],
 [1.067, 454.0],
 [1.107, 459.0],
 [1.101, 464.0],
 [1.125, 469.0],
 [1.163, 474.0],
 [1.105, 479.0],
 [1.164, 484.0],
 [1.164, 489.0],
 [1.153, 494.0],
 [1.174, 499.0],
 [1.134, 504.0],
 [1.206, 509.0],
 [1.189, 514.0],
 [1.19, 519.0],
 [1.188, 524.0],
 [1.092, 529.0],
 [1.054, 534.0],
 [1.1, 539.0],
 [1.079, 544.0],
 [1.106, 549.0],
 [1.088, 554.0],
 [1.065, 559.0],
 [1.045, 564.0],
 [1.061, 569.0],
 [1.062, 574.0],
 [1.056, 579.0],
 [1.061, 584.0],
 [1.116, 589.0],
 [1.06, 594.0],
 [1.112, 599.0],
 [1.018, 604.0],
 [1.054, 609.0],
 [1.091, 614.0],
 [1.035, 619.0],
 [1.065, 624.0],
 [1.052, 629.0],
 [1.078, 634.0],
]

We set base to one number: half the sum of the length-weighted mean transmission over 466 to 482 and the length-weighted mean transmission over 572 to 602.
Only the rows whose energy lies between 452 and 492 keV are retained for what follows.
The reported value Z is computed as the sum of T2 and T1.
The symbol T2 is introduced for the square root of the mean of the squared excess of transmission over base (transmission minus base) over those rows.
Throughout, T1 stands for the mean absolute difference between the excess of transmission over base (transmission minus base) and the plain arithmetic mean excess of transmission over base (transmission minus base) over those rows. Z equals 0.07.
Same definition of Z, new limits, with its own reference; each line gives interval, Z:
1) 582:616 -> 0.07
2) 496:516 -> 0.10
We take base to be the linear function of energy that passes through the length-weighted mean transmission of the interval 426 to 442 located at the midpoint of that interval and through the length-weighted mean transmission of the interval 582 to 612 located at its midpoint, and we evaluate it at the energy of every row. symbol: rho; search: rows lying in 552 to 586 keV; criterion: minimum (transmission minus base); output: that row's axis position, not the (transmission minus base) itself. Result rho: 564.0 keV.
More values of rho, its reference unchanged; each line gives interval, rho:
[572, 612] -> 604.0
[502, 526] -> 504.0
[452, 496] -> 454.0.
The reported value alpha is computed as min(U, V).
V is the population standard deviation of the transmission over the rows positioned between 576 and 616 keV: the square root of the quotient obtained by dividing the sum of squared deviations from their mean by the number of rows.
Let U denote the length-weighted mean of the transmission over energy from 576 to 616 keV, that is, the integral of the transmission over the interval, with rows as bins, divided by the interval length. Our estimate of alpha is 0.0309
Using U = 1.07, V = 0.0309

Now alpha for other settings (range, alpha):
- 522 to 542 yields 0.0491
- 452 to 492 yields 0.0338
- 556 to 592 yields 0.0211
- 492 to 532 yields 0.0352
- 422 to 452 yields 0.0288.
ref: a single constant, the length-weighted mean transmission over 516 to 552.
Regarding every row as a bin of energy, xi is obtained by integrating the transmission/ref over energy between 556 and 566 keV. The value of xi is 9.5 keV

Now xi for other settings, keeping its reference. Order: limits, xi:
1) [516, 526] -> 10.7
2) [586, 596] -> 9.7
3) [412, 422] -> 9.0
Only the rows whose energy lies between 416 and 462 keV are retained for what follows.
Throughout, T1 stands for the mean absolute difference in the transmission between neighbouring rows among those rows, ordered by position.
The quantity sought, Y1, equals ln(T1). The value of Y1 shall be -3.50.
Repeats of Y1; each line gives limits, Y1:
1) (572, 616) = -3.16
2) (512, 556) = -3.47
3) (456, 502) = -3.61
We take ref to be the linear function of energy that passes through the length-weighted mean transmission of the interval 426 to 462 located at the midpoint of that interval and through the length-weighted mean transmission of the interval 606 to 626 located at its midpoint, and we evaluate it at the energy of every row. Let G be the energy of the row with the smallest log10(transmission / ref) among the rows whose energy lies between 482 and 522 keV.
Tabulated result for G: 504.0 keV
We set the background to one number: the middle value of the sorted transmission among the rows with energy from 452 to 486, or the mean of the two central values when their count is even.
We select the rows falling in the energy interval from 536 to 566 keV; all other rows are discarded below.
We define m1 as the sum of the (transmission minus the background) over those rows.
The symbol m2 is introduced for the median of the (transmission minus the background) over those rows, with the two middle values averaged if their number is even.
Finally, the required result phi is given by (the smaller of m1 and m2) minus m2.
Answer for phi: -0.14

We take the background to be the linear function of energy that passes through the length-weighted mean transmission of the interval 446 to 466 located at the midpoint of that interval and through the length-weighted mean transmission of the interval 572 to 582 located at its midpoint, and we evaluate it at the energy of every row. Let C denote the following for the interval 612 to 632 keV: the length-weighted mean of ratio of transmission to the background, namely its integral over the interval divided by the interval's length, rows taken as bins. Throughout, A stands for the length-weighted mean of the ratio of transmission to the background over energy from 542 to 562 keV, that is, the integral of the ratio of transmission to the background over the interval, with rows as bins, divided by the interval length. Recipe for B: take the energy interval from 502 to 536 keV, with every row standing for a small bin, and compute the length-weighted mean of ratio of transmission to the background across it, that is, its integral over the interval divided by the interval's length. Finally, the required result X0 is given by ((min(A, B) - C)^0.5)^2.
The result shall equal 0.012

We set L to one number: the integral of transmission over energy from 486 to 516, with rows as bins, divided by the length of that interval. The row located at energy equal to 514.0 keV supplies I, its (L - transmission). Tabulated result -0.019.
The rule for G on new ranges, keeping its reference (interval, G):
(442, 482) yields 449.0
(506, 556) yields 534.0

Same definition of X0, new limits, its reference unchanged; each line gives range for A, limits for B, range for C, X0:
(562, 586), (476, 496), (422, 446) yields 0.009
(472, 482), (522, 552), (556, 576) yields 0.036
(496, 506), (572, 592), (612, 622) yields 0.007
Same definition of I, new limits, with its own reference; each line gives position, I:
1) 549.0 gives 0.064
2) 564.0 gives 0.125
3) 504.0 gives 0.036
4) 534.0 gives 0.116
